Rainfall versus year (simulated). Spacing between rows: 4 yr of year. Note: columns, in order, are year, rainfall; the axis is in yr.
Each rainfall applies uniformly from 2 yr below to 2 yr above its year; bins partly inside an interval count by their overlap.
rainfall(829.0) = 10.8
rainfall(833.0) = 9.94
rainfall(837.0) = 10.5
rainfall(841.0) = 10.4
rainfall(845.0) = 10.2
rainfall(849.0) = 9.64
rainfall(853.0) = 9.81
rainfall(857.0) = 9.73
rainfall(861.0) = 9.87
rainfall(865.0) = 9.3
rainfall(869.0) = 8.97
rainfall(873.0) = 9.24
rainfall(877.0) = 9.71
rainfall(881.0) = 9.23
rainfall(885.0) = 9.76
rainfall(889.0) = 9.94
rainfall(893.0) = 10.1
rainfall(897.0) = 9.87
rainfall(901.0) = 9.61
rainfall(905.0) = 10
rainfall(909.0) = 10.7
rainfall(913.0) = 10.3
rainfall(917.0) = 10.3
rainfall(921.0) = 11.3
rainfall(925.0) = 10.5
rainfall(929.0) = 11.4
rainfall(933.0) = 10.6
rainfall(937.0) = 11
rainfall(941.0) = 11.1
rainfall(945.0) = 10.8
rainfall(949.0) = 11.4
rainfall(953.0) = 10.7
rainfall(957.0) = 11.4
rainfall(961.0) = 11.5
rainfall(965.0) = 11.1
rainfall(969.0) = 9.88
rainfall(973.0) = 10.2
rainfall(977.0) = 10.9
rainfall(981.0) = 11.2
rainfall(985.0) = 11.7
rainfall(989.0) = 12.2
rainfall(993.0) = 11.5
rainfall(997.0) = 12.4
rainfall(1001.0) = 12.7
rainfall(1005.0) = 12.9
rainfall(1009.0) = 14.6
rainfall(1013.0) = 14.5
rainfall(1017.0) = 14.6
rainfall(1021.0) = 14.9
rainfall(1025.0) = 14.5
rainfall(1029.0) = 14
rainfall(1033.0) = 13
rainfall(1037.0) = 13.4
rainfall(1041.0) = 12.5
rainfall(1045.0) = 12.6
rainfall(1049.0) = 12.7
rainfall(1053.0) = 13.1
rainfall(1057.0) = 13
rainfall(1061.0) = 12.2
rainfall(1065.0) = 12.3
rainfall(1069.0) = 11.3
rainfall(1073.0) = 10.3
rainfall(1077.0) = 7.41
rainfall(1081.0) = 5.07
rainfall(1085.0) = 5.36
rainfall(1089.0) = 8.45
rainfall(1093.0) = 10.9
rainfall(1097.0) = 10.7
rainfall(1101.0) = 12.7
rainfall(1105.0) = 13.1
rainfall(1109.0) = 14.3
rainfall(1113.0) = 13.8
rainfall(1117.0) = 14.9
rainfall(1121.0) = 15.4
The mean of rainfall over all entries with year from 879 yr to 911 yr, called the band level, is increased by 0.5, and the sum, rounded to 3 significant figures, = 10.4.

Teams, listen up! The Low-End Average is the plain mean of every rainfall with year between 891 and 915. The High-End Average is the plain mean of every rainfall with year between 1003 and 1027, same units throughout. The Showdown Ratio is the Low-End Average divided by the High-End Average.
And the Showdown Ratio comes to 0.70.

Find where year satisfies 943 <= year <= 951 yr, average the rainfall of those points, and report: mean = 11.1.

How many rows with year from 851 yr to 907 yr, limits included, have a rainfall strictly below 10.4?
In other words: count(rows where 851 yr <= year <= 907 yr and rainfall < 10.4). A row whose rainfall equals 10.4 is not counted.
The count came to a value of 14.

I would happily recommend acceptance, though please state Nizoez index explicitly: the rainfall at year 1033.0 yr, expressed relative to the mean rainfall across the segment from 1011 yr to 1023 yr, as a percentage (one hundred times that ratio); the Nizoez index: 89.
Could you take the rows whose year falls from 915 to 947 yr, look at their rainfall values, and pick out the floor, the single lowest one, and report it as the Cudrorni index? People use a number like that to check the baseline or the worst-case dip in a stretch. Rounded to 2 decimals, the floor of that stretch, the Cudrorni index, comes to 10.30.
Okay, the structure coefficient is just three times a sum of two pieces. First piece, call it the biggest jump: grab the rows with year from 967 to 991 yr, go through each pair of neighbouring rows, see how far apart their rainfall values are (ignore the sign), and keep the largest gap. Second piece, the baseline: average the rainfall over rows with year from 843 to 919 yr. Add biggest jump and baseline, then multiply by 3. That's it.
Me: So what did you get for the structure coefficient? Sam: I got 31.5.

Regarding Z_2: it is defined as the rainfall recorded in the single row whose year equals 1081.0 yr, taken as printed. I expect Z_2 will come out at 5.07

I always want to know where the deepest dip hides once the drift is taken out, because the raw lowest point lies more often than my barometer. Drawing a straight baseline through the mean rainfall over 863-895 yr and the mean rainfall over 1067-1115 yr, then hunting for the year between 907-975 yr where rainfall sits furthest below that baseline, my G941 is 969.0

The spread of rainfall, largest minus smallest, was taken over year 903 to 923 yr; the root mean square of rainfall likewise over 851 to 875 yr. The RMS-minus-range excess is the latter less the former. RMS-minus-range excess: 8.2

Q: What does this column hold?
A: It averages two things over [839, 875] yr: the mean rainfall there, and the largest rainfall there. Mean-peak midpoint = 10.0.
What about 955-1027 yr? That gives 13.6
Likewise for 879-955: 10.9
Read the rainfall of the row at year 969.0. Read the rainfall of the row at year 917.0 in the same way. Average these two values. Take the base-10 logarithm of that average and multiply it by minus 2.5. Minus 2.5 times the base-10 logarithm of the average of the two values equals -2.51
